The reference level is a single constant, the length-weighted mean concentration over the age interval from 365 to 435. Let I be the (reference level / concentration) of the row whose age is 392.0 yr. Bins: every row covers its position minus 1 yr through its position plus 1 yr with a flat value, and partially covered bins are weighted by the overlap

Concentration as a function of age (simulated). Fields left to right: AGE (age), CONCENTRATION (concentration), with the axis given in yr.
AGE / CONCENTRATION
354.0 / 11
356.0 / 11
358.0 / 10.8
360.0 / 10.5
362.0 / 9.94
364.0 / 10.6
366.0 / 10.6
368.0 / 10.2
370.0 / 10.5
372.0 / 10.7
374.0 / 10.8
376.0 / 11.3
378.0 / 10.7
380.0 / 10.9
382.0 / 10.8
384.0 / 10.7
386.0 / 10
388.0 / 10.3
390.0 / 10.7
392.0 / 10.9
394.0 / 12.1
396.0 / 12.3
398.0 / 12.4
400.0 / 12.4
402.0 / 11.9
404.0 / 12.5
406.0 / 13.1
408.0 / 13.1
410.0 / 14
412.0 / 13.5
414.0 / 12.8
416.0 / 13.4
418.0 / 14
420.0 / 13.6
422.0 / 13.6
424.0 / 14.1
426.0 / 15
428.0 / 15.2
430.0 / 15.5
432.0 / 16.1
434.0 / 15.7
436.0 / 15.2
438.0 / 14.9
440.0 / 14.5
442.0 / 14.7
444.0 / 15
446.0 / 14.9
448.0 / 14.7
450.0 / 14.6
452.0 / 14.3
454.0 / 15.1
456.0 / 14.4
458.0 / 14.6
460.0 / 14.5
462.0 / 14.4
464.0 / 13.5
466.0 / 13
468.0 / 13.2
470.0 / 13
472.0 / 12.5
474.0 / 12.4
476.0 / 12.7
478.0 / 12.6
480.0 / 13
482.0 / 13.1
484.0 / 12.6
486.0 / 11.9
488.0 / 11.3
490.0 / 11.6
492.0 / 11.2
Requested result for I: 1.14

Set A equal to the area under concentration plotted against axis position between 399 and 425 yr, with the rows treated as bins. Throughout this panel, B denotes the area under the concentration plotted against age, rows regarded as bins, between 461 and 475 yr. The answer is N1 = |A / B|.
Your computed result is 1.9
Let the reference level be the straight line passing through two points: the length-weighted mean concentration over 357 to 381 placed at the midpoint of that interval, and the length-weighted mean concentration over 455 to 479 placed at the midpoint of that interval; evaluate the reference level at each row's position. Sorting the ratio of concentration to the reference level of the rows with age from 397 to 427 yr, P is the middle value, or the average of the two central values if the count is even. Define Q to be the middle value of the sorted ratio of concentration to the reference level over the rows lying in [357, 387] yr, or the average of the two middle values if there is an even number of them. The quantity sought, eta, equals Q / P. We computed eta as 0.89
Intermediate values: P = 1.12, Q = 1.00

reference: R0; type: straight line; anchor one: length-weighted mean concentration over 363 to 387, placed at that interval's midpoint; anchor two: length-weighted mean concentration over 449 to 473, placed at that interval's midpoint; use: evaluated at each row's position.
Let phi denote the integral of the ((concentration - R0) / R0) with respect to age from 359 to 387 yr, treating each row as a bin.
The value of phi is 0.1 yr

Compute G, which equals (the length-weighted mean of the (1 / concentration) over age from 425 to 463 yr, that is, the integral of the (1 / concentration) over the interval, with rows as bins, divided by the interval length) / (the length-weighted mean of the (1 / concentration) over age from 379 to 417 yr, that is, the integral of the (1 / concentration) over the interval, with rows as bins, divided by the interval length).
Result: 0.80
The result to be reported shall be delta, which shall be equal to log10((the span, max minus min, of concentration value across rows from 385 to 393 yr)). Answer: -0.05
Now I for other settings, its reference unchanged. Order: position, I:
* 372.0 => 1.16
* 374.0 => 1.15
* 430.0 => 0.80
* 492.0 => 1.11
